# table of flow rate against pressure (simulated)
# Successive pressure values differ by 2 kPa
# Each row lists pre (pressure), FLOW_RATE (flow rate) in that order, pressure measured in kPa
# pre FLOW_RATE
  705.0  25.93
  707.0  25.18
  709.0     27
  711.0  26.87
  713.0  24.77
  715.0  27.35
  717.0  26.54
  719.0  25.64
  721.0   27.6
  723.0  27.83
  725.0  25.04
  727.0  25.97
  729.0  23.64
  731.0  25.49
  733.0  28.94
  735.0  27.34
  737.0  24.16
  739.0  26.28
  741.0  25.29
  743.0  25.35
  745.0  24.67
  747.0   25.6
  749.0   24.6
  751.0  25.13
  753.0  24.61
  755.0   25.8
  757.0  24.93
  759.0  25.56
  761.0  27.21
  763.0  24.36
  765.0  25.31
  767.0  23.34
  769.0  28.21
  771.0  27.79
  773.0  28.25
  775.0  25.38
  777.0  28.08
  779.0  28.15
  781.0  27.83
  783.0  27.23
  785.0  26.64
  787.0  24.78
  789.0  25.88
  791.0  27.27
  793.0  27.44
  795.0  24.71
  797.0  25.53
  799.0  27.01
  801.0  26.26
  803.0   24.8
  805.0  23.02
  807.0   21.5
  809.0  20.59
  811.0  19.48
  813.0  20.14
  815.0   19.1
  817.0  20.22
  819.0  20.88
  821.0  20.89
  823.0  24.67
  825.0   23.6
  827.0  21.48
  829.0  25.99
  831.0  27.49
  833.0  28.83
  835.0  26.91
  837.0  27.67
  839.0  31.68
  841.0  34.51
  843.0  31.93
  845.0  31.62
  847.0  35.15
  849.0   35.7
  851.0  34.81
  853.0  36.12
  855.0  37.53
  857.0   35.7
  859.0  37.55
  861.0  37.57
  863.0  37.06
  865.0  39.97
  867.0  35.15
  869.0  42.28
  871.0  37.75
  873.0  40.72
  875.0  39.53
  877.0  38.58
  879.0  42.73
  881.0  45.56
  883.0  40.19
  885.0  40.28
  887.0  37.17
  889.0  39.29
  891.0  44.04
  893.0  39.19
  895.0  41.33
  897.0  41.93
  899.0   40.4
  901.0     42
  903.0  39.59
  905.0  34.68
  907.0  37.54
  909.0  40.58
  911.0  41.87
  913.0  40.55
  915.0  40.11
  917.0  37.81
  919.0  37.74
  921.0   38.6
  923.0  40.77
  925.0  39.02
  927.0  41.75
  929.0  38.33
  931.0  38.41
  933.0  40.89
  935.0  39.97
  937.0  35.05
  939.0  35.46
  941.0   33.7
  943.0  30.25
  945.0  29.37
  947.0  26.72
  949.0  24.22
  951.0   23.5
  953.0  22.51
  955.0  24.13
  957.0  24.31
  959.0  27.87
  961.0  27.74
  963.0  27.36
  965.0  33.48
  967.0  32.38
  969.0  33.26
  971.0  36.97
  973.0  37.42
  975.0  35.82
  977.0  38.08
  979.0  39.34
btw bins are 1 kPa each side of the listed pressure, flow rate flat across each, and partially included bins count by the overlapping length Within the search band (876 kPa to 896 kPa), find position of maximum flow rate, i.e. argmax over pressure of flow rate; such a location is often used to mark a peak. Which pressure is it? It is 881.0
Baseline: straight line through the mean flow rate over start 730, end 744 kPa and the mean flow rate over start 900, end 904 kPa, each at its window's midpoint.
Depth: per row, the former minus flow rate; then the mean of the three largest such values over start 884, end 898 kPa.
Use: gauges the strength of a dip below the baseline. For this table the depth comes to 1.1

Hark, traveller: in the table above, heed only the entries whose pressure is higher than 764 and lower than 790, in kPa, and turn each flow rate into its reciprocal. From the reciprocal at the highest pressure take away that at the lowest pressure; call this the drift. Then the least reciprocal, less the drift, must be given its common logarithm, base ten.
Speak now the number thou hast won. -1.44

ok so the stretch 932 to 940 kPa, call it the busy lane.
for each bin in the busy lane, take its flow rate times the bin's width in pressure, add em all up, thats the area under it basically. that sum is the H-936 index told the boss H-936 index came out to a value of 303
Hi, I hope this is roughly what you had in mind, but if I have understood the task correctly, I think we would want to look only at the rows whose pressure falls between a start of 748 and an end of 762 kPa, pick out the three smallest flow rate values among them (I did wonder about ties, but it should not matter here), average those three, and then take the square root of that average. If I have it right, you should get 4.97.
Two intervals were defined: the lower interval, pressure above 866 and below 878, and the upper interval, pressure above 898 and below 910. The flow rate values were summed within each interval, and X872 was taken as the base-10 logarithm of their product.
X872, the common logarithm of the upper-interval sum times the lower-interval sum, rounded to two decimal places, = 4.74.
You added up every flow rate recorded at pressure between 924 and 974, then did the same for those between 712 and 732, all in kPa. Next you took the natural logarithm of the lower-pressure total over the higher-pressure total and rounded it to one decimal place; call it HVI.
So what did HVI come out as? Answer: -1.1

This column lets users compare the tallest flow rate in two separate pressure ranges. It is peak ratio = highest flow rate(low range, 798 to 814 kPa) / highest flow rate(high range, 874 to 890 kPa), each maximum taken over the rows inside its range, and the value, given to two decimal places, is 0.59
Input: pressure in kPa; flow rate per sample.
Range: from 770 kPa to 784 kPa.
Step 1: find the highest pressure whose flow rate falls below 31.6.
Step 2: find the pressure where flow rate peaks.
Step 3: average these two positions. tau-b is 778 kPa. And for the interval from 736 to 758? 748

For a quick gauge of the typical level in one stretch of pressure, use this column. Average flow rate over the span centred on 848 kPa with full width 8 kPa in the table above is 34.3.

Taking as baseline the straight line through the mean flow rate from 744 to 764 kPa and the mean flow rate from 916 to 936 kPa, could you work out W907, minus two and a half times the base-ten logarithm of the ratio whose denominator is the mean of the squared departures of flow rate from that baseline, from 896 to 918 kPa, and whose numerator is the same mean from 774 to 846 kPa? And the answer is -1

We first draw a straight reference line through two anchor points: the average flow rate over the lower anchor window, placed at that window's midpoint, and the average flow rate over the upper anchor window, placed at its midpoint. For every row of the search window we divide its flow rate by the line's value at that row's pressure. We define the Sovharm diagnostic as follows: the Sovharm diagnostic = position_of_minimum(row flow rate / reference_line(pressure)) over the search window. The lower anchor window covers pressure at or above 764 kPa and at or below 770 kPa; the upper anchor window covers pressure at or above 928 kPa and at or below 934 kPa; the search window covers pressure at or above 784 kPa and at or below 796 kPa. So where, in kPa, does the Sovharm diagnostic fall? 795.0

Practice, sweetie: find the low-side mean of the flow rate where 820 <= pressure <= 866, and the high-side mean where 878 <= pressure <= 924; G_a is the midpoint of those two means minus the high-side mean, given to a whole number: -4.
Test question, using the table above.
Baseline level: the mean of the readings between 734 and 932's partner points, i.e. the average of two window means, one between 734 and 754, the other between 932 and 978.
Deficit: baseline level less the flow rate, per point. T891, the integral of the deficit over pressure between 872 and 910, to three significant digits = -455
